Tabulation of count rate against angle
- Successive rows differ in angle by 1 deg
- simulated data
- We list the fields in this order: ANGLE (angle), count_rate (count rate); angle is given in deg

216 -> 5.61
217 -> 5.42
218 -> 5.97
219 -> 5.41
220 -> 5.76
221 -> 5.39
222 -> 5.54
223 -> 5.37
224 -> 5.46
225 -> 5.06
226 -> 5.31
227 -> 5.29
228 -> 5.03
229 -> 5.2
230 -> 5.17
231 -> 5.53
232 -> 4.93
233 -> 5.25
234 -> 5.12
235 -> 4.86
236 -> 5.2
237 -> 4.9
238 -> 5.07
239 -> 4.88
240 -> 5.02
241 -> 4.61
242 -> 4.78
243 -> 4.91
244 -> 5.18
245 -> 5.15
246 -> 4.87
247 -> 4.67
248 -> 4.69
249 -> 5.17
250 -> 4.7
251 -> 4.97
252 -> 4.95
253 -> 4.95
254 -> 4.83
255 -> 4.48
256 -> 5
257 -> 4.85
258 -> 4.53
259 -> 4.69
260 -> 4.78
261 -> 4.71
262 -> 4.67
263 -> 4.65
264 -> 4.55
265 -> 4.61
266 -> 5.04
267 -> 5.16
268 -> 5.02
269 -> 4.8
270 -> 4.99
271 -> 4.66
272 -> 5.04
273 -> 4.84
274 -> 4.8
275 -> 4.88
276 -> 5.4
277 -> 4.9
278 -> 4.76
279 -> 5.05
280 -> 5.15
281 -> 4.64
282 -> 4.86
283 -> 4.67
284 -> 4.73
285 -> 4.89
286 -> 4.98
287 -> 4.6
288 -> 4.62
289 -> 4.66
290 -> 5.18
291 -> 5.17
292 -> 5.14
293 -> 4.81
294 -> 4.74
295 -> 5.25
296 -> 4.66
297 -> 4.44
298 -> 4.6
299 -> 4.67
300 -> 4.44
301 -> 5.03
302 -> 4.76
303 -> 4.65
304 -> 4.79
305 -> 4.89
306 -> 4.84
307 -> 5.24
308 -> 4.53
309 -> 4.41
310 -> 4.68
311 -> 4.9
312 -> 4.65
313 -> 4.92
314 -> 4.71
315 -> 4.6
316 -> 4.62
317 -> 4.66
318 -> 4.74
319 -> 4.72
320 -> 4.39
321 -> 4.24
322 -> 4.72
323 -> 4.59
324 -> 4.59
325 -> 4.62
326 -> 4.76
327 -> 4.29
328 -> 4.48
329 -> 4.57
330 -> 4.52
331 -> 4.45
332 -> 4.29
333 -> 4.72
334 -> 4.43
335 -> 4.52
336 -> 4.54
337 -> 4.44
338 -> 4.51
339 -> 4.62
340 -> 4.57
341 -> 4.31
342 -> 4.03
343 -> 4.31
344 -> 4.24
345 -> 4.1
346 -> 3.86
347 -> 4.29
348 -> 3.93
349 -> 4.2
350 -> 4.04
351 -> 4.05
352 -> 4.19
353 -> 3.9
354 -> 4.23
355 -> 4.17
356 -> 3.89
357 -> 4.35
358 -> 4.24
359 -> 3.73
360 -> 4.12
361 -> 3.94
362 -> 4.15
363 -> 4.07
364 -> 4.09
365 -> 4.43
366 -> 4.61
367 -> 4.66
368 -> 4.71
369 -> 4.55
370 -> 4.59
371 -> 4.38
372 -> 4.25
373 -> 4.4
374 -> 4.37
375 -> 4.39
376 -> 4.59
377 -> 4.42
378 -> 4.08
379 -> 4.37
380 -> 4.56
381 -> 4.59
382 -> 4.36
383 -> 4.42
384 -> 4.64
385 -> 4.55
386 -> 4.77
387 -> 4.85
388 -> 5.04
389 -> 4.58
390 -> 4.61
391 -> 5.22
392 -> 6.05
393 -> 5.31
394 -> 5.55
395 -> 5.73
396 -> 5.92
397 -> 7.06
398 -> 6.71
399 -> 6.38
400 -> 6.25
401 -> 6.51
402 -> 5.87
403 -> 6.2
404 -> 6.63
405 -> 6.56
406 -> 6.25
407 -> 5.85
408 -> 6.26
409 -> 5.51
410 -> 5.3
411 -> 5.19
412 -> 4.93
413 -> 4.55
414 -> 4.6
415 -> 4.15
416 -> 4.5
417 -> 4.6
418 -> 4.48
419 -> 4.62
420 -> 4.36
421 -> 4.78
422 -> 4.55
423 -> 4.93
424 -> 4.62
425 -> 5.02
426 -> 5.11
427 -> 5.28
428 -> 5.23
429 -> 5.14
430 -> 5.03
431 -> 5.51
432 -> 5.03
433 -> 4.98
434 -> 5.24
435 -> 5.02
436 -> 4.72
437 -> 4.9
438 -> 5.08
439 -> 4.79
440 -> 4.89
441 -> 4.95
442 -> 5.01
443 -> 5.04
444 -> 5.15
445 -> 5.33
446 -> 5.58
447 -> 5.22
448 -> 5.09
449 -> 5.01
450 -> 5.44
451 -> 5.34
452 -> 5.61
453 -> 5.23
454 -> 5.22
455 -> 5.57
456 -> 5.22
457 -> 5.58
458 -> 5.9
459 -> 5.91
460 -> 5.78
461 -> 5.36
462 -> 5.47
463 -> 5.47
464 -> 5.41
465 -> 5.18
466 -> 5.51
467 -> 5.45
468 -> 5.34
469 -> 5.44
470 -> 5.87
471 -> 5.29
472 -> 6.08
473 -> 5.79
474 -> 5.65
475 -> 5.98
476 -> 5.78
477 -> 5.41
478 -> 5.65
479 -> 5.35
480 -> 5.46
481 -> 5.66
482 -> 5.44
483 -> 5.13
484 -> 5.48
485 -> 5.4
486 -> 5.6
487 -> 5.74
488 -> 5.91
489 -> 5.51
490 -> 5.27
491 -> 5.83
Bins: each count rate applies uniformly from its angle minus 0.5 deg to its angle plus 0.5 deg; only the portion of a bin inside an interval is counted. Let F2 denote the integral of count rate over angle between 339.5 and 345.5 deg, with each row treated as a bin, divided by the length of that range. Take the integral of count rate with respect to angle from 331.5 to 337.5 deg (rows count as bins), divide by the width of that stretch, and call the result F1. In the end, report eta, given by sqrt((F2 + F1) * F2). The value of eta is 6.11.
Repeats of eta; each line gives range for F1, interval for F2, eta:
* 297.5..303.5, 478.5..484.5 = 7.40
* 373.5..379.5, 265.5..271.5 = 6.79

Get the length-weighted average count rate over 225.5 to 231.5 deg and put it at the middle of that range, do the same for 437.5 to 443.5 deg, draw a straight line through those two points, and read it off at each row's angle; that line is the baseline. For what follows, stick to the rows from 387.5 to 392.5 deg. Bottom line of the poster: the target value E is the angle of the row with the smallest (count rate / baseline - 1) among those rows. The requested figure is 389 deg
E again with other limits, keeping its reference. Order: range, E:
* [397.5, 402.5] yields 402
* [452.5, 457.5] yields 454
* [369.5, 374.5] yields 372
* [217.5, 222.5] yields 221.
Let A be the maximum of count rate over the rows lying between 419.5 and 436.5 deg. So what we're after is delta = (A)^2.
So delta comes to 30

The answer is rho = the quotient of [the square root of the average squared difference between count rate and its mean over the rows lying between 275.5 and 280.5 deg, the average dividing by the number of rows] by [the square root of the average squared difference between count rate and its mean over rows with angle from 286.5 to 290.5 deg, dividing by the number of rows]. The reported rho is 0.9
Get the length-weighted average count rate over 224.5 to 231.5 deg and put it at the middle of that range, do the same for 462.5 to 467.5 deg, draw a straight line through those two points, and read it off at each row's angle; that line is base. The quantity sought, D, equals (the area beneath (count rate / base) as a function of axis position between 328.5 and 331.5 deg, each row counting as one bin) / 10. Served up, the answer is 0.26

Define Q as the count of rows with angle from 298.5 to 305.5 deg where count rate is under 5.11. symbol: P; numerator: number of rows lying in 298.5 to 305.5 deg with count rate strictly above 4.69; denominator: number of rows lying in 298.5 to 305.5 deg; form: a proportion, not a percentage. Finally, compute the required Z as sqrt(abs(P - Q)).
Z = 2.5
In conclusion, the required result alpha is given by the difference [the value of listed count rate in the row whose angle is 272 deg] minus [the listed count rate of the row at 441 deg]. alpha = 0.1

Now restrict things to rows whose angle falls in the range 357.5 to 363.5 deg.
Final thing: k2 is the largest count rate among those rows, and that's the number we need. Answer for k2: 4.24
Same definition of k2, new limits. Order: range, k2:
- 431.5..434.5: 5.24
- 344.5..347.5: 4.29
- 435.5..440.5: 5.08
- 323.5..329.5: 4.76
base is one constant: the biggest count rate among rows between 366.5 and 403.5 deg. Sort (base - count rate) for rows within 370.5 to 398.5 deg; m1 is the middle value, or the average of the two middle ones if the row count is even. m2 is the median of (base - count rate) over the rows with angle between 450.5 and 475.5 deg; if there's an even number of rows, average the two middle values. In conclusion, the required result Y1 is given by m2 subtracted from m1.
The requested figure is 0.9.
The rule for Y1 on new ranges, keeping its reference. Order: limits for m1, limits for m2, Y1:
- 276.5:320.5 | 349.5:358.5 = -0.6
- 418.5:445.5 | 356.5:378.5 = -0.6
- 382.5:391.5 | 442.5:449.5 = 0.5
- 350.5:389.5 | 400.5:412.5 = 1.7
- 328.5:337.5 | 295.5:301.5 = 0.1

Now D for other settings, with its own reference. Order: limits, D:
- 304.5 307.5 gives 0.28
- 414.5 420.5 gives 0.50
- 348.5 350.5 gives 0.15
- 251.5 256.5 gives 0.46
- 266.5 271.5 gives 0.47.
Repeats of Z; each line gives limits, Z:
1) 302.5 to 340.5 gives 6.1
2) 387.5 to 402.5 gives 1.5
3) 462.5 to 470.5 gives 1.0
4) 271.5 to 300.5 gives 4.7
